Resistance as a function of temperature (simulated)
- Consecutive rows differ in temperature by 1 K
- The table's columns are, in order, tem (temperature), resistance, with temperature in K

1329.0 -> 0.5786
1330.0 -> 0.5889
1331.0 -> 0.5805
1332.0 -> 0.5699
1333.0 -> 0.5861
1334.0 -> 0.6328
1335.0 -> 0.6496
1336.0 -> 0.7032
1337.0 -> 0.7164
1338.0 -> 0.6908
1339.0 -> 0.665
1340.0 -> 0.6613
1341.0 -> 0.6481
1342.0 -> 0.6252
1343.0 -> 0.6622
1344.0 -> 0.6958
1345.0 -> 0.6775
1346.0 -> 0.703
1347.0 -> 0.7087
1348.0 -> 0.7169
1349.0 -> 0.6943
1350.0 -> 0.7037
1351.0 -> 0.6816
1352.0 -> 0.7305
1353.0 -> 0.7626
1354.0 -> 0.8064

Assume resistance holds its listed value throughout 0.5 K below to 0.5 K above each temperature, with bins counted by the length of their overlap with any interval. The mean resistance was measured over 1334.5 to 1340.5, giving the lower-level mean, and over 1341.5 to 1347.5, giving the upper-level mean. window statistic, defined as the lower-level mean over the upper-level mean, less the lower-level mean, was 0.322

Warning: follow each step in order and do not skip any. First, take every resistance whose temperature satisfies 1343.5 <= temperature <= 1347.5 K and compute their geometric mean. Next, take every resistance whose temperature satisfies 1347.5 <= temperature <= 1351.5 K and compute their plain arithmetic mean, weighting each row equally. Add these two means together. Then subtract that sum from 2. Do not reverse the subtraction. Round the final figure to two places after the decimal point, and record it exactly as 0.60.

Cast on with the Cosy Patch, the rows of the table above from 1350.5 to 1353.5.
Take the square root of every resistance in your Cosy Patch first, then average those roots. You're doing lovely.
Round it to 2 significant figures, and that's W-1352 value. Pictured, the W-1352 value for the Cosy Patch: 0.85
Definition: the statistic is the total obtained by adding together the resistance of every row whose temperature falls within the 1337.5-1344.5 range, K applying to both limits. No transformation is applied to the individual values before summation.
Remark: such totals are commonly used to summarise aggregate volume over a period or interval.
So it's 4.6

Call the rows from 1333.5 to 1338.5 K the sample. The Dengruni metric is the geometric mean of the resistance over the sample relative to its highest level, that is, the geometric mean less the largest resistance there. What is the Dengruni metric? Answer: -0.039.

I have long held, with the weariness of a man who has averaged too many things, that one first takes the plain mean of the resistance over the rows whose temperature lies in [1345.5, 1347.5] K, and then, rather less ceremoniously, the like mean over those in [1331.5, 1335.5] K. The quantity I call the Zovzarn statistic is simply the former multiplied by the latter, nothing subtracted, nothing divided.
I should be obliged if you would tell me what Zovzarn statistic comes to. 0.43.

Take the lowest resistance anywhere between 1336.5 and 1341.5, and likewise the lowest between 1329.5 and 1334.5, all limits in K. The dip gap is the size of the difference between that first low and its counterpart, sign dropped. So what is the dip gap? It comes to 0.078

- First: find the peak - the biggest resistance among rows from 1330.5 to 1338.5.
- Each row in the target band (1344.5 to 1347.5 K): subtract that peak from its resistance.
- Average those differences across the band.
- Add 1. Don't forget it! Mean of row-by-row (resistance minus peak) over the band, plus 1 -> 0.980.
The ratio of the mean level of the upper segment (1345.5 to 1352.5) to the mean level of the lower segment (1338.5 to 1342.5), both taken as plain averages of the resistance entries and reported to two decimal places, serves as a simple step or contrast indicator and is 1.09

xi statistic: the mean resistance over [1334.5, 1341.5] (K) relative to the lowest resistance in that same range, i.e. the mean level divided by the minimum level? 1.044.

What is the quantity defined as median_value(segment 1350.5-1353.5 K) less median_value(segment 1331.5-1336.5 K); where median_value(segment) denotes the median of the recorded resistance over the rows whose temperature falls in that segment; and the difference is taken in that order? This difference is 0.10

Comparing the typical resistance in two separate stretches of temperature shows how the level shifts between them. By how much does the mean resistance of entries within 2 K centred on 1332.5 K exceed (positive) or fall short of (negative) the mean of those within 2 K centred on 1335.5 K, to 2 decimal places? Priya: -0.10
